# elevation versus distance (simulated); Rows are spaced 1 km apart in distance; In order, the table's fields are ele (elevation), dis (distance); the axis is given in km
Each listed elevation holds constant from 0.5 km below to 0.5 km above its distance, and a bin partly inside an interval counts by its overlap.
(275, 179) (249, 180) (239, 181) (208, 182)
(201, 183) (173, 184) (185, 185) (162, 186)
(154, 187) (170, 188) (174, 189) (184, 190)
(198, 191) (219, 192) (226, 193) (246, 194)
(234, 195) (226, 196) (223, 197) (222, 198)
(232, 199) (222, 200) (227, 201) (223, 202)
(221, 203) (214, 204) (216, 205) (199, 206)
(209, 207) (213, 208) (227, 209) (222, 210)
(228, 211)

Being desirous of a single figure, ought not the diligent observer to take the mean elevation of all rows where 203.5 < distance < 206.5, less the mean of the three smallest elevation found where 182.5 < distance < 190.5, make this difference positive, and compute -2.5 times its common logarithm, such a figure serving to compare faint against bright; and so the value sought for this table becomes -4.2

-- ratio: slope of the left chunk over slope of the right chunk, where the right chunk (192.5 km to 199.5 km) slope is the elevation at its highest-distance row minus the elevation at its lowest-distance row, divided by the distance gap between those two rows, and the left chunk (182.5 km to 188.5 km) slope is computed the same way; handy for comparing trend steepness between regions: -6.20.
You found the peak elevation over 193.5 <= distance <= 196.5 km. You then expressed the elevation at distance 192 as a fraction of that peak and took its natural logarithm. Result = -0.12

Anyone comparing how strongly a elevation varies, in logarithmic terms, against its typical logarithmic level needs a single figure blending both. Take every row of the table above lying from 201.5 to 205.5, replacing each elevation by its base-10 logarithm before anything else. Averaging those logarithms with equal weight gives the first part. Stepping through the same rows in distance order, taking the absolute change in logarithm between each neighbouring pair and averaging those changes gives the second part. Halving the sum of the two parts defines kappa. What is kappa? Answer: 1.17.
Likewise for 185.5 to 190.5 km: 1.13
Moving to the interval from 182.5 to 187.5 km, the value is 1.14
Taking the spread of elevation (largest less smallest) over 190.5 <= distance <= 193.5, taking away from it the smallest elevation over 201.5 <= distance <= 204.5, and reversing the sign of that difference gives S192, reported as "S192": 186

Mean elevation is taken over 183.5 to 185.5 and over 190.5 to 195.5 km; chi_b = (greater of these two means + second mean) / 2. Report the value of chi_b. 225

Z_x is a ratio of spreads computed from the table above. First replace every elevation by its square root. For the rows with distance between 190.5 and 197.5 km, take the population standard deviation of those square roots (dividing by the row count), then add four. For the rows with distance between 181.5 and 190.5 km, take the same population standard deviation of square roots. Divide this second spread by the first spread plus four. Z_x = 0.14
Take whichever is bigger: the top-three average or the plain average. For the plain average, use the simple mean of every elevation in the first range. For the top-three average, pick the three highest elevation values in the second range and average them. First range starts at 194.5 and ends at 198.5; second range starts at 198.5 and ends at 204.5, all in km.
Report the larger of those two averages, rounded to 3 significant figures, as 227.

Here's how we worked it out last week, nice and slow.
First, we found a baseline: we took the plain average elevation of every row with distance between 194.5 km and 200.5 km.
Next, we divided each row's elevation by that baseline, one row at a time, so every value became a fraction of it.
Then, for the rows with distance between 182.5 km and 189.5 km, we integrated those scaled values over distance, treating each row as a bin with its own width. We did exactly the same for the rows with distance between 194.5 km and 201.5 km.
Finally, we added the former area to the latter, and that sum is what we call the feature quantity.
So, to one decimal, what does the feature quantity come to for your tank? 12.4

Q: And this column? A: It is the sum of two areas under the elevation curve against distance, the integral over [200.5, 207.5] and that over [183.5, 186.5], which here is 2029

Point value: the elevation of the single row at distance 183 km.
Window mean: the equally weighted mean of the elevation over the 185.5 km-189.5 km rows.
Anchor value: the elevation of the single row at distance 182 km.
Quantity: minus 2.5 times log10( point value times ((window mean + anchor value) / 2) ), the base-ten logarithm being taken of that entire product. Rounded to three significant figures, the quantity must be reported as -11.4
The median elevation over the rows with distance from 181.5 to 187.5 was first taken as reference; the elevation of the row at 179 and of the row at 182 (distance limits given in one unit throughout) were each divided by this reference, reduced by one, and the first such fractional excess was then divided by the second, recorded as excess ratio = 3.3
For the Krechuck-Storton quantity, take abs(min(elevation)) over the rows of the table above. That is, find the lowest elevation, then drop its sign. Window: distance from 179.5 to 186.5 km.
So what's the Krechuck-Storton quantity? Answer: 162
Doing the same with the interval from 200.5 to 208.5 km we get 199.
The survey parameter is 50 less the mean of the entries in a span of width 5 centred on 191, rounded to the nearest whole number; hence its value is -150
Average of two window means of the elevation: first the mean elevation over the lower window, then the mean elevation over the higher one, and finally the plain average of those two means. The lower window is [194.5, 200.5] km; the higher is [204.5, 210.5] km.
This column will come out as 220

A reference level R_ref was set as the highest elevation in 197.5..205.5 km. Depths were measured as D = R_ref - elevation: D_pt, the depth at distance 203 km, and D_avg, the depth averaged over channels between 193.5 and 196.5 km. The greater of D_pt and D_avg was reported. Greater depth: 11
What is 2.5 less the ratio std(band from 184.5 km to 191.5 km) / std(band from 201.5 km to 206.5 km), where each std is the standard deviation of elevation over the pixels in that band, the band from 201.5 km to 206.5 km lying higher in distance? 0.9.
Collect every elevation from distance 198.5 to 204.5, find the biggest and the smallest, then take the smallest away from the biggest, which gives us 18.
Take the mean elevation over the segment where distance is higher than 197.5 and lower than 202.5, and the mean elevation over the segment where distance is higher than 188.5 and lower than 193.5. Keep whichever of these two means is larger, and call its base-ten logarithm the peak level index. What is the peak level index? 2.35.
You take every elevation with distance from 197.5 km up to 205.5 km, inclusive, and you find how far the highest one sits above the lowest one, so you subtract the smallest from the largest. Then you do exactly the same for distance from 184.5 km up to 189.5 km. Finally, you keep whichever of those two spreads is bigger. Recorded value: 31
